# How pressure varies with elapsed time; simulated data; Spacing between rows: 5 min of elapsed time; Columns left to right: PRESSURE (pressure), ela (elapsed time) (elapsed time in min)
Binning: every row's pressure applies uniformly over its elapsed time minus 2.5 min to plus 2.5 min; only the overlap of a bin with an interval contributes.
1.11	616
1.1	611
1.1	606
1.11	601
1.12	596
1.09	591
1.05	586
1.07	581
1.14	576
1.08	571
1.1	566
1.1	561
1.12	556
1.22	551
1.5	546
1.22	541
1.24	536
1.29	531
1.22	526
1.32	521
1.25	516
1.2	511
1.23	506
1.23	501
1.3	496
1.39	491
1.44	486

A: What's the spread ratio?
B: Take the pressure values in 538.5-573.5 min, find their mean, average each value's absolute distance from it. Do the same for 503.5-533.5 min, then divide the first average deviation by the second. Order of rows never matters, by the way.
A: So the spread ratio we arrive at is 2.94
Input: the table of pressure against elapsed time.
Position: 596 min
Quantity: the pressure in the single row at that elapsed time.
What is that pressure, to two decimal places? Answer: 1.12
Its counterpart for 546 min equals 1.50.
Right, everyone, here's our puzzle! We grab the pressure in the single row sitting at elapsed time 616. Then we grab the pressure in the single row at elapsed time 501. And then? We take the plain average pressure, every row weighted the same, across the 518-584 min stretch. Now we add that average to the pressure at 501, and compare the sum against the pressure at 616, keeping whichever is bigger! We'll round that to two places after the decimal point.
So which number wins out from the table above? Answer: 2.43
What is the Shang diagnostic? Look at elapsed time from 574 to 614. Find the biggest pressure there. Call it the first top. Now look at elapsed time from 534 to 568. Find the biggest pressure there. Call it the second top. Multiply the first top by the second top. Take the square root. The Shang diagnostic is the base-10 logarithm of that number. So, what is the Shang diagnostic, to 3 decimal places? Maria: 0.116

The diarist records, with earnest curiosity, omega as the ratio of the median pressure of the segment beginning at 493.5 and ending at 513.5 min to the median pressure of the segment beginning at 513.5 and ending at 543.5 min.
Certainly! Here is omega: 0.99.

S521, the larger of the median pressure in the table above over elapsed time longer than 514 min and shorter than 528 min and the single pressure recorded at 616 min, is 1.25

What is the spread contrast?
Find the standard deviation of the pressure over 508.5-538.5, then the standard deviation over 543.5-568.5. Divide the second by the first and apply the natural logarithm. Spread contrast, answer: 1.3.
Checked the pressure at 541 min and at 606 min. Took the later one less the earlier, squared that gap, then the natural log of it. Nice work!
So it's -4.2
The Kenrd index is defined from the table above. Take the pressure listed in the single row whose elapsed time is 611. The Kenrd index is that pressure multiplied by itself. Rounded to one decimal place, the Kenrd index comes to 1.2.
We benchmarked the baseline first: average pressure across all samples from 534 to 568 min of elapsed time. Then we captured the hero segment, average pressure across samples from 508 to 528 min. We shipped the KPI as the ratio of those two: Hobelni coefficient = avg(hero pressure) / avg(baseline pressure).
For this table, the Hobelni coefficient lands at 1.03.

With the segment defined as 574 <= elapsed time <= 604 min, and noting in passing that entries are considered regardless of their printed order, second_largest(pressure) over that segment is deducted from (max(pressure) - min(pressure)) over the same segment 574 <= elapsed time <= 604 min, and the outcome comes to -1.03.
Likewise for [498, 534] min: -1.17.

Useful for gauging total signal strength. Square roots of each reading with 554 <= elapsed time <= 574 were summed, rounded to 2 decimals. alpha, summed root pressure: 4.20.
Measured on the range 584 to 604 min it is 4.18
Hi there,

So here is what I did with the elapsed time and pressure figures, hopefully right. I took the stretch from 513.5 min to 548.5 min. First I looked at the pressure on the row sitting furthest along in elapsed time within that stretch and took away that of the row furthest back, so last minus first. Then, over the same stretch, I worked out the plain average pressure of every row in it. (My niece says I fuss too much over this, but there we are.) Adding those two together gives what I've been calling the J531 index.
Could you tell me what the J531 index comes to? 1.54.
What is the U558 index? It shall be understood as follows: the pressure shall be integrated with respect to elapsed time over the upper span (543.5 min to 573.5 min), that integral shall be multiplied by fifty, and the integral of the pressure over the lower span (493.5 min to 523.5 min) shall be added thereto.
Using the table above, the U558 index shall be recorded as 1818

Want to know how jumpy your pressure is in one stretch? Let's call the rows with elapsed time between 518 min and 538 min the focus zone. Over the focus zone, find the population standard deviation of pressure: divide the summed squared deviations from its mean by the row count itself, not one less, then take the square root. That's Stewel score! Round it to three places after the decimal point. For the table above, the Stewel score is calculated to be 0.040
